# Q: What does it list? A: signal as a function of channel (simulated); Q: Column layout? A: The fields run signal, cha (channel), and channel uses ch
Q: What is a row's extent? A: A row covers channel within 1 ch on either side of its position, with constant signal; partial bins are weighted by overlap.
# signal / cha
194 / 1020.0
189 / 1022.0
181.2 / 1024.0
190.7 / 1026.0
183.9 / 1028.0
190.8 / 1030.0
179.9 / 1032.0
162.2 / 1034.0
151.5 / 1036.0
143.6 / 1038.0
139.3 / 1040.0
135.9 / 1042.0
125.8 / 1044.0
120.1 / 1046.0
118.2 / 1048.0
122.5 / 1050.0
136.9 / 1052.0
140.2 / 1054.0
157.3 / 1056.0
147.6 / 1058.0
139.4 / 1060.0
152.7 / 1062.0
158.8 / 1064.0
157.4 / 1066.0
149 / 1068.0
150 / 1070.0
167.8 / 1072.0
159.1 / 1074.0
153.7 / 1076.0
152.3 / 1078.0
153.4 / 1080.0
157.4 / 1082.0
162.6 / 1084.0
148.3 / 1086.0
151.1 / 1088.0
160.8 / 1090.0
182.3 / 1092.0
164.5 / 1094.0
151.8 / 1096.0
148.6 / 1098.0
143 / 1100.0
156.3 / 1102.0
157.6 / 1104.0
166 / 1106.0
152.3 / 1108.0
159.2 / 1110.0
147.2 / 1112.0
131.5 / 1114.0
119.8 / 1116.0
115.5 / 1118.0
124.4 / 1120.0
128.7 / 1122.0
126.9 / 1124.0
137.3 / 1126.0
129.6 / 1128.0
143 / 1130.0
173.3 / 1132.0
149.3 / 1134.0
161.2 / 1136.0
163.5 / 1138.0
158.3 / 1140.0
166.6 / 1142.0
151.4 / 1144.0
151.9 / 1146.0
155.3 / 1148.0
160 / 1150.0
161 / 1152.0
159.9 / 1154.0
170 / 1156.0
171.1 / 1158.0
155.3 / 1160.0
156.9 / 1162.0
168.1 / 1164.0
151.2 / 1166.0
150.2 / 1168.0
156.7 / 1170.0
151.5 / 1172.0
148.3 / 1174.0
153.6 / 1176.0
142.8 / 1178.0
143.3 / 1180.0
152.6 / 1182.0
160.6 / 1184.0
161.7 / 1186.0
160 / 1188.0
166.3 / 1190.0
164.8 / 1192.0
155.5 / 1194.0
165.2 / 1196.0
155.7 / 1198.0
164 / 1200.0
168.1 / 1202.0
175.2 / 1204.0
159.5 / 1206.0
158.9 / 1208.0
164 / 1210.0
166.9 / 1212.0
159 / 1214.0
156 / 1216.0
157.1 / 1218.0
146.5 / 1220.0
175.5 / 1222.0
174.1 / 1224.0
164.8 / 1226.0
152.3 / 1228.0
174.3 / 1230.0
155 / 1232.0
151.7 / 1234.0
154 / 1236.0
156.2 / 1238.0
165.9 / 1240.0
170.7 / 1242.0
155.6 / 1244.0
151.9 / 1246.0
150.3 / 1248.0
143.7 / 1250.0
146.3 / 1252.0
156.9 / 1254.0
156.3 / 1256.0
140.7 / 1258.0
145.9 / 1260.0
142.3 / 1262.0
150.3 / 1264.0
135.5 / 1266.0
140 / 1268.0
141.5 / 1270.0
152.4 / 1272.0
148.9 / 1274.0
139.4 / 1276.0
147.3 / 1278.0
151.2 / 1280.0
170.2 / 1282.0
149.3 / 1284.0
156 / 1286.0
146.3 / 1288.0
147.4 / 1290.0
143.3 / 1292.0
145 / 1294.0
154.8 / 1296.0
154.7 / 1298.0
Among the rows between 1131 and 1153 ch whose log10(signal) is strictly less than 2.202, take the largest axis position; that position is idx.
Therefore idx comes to 1148.0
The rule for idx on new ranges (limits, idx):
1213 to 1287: 1286.0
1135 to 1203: 1198.0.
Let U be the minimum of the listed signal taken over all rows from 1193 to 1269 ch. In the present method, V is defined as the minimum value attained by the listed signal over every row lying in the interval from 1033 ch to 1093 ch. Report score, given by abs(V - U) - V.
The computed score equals -101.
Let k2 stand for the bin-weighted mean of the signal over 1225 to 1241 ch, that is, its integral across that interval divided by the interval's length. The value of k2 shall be 159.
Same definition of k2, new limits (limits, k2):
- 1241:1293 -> 149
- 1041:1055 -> 129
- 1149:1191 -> 157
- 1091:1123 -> 147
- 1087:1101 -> 157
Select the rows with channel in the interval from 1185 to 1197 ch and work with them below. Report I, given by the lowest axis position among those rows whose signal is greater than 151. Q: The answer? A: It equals 1186.0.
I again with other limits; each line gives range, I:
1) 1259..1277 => 1272.0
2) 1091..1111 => 1092.0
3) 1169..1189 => 1170.0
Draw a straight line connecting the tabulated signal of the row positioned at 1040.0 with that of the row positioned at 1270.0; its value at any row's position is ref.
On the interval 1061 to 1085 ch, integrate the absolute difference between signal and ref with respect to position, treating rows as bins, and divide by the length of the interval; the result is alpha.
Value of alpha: 16.6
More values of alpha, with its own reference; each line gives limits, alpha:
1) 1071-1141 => 16.4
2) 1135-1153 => 18.5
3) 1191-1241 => 20.6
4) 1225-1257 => 15.4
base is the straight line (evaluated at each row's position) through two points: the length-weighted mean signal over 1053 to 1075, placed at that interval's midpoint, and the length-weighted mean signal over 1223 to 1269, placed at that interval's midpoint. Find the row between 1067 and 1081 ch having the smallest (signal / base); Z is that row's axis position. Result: 1068.0 ch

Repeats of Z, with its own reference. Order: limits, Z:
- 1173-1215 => 1178.0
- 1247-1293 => 1266.0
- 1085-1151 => 1118.0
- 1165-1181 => 1178.0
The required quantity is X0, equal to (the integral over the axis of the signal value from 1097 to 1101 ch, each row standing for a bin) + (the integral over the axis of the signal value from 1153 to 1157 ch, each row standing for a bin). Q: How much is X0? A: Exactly 1243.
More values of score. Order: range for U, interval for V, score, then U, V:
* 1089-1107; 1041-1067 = -93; 143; 118.2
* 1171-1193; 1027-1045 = -109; 142.8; 125.8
